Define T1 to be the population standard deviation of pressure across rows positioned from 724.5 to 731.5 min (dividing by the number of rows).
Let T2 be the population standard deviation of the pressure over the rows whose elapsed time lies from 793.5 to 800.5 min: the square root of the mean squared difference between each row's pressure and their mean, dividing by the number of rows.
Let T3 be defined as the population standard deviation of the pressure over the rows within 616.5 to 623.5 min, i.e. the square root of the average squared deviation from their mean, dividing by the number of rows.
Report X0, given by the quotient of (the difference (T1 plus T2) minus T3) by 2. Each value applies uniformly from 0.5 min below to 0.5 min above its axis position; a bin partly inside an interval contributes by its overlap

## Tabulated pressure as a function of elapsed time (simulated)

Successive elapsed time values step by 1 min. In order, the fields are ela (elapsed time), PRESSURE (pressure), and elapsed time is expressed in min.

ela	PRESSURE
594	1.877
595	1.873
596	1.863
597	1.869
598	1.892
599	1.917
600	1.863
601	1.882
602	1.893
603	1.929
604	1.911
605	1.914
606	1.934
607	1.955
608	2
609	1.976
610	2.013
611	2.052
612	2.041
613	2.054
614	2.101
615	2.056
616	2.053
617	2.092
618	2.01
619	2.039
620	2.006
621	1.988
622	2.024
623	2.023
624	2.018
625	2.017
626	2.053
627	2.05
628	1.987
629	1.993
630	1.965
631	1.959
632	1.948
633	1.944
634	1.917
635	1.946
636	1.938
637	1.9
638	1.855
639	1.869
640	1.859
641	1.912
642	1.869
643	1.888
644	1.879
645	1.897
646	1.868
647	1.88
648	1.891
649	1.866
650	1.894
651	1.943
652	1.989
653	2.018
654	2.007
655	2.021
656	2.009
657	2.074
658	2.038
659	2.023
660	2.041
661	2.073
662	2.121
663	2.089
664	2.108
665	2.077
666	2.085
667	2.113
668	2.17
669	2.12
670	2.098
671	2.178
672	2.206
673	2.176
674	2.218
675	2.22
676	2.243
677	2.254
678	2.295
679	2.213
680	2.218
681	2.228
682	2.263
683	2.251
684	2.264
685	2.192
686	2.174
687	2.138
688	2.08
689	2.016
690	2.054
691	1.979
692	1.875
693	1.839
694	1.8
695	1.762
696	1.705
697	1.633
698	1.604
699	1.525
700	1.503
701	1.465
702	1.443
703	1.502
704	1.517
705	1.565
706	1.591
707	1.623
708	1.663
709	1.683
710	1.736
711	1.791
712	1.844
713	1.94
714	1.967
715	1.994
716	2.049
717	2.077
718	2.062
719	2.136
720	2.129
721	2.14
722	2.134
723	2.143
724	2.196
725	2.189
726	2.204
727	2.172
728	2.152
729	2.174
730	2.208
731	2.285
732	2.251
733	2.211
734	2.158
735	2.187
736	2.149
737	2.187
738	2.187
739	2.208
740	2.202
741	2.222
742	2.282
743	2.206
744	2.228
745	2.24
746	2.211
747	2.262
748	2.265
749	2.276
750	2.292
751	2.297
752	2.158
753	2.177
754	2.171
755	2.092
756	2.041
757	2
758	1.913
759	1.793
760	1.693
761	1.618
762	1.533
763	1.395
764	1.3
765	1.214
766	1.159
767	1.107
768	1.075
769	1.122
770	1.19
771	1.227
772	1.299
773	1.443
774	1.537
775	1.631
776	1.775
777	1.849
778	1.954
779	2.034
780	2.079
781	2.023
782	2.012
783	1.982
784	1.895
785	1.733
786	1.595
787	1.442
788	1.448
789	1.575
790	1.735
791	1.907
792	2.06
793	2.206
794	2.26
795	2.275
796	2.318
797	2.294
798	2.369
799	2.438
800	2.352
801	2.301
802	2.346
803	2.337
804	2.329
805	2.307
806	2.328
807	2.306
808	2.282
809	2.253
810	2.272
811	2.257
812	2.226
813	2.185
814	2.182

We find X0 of 0.03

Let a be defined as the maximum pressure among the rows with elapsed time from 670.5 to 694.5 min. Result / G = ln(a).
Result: 0.83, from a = 2.295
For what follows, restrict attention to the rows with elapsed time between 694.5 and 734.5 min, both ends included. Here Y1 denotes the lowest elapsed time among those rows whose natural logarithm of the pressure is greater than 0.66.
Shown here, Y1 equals 713 min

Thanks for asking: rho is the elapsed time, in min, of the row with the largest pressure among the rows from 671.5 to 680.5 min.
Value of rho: 678 min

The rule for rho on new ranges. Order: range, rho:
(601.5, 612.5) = 611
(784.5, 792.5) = 792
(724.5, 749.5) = 731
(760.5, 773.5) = 761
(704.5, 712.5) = 712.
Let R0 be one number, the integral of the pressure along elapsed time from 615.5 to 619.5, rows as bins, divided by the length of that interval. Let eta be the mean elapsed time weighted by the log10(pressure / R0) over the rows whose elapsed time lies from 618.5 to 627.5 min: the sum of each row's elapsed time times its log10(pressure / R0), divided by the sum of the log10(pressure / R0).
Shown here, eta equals 621.9 min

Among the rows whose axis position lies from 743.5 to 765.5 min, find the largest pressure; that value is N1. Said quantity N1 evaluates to 2.297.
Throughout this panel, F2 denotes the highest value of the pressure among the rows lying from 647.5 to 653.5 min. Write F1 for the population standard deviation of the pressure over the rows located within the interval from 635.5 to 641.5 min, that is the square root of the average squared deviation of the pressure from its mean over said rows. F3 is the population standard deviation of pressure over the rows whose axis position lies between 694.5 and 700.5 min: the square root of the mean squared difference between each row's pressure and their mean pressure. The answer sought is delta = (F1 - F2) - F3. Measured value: -2.08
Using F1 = 0.03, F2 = 2.018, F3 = 0.092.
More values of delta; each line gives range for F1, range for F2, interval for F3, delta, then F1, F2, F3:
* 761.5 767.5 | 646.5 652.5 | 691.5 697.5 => -1.93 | 0.15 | 1.989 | 0.081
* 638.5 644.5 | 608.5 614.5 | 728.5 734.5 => -2.13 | 0.02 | 2.101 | 0.043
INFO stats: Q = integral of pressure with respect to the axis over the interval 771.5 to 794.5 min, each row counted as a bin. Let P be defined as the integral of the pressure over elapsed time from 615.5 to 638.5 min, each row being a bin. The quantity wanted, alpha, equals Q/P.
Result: 0.91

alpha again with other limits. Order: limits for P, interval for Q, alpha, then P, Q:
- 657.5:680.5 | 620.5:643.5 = 0.91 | 49.4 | 45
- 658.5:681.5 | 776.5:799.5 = 0.92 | 49.6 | 45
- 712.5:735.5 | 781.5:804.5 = 0.96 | 49.2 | 47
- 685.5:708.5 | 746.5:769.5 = 1.02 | 40.1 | 41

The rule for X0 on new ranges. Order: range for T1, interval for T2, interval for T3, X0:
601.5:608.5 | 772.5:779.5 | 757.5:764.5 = 0.02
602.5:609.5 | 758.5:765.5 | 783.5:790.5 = 0.04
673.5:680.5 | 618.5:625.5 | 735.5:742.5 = 0.00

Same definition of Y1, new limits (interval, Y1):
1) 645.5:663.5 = 651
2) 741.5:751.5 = 742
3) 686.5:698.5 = 687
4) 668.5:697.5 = 669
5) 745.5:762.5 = 746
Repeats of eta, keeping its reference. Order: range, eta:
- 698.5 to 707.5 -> 702.8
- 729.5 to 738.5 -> 733.6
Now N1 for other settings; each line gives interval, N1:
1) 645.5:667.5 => 2.121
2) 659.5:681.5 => 2.295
